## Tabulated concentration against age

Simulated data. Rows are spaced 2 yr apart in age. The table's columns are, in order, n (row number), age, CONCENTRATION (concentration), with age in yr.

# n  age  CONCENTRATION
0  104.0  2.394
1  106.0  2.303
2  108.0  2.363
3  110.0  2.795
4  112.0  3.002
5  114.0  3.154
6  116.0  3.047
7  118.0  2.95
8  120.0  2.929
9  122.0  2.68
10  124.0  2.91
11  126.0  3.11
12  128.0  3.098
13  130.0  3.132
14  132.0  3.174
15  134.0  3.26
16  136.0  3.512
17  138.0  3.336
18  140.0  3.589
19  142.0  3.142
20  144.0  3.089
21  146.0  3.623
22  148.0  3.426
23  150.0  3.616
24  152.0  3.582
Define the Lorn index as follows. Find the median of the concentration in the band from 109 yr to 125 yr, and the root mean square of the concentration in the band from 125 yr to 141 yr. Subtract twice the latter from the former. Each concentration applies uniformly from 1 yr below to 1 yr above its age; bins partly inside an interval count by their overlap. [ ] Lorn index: -3.6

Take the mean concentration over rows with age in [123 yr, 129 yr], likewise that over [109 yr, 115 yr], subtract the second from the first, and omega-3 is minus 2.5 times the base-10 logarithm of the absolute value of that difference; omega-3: 3.14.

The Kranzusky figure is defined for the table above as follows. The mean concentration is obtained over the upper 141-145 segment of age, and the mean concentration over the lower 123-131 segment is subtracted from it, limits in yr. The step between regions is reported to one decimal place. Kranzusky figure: 0.1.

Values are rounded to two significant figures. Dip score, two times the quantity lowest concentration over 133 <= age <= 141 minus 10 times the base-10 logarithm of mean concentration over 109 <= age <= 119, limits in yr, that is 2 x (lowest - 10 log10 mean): -3.0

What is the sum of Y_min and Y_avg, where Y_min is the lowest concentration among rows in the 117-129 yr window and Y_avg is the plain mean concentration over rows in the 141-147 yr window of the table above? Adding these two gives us 6.0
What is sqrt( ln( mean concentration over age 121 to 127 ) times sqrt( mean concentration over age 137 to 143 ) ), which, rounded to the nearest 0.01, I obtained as 1.40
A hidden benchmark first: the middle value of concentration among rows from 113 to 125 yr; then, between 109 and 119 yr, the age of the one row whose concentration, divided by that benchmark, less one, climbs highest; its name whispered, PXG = 114.0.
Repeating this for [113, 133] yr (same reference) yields 132.0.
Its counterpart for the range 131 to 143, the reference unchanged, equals 140.0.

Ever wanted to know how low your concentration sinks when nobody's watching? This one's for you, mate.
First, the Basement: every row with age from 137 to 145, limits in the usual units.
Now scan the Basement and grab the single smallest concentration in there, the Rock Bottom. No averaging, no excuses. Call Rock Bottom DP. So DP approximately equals 3.089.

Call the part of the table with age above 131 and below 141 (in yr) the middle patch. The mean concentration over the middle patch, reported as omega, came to 3.37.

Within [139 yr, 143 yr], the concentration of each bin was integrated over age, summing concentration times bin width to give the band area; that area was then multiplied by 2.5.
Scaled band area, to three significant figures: 33.7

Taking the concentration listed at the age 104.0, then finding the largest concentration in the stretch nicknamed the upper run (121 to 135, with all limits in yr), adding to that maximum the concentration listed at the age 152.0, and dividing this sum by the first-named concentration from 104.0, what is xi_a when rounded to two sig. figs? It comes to 2.9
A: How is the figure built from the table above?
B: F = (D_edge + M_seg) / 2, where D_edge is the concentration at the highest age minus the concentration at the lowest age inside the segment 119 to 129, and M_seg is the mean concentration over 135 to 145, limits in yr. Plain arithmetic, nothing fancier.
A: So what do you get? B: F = 1.75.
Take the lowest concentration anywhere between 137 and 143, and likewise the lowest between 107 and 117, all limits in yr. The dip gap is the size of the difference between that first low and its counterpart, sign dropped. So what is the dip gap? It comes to 0.78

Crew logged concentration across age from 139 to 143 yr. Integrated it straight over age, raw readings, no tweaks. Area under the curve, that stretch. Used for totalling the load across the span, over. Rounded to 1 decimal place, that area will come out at 13.5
